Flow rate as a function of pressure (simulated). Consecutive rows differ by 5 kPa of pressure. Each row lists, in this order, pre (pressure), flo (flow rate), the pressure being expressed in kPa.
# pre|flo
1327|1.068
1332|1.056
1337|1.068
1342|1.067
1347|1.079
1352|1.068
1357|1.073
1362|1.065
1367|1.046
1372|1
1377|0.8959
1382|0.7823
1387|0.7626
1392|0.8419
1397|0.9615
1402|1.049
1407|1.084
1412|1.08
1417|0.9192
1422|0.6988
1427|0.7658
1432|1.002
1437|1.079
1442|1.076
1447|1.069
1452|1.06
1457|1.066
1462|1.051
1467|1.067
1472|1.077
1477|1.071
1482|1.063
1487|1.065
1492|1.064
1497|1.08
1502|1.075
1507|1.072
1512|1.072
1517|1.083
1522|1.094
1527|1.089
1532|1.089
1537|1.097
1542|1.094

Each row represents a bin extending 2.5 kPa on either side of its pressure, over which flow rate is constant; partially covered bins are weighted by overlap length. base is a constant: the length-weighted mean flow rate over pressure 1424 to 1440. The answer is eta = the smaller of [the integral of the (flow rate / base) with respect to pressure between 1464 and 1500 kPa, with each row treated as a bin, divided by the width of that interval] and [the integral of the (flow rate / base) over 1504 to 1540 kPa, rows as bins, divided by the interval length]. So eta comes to 1.13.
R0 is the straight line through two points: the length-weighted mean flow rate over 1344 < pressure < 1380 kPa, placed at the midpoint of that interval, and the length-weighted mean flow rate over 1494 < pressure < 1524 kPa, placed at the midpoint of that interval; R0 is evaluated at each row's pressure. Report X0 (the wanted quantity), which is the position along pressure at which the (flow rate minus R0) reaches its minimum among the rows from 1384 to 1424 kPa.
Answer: 1422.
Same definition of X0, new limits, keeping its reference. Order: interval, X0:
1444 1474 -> 1462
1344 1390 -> 1387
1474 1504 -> 1492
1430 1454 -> 1432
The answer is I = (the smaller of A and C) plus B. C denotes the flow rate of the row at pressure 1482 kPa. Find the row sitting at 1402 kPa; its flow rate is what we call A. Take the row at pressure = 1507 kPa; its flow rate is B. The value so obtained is 2.12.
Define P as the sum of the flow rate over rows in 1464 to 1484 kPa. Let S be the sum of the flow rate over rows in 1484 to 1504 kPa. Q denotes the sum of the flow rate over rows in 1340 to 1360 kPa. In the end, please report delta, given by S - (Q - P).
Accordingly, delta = 4.3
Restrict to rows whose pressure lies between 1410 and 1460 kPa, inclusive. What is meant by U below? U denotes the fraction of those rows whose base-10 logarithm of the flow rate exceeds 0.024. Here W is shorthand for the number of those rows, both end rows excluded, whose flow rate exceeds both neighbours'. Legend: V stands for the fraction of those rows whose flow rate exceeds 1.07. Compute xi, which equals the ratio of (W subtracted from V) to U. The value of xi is -1.2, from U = 0.60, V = 0.30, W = 1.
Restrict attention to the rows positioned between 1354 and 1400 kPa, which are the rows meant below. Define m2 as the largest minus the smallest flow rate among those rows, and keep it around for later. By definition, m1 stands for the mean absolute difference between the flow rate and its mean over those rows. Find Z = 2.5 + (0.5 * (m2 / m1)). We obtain 4.01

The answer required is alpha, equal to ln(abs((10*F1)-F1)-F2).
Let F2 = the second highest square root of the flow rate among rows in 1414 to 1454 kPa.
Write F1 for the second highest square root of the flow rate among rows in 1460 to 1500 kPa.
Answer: 2.12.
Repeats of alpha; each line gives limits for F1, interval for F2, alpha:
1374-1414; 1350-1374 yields 2.12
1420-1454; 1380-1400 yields 2.13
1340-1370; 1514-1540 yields 2.11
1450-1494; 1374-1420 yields 2.11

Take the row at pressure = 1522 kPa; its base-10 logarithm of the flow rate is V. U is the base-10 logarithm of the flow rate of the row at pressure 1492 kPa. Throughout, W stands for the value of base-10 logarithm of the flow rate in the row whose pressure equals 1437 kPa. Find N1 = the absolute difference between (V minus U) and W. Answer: 0.0209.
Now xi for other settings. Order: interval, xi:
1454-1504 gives -2.9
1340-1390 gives -3.6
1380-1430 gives -4.0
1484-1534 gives -1.2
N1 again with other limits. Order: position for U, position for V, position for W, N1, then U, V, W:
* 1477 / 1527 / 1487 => 0.0201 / 0.030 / 0.037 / 0.027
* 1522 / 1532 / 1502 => 0.0334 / 0.039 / 0.037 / 0.031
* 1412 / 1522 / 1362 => 0.0218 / 0.033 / 0.039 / 0.027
